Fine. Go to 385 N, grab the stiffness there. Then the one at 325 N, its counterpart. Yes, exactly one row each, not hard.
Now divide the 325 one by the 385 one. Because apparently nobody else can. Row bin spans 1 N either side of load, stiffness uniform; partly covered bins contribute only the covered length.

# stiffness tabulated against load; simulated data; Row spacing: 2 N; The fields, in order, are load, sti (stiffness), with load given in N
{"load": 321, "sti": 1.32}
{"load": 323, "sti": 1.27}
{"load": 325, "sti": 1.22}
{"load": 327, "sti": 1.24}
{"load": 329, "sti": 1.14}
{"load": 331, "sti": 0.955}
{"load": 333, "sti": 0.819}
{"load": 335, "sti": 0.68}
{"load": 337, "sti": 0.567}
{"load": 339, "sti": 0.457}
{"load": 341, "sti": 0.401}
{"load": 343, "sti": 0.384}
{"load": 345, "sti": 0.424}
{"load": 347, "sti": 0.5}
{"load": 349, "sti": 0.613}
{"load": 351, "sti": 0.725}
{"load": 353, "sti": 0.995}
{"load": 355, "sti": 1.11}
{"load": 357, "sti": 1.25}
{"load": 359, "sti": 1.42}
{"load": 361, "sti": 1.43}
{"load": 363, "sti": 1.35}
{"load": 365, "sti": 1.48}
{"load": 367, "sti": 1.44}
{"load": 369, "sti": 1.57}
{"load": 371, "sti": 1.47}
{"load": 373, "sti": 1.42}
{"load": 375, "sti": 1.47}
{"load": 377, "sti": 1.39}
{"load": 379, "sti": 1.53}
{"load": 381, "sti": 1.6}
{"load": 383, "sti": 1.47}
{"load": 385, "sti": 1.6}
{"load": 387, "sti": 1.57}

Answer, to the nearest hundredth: 0.76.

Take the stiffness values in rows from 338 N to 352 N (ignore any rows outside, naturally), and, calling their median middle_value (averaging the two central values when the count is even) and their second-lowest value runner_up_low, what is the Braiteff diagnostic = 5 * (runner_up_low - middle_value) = -0.28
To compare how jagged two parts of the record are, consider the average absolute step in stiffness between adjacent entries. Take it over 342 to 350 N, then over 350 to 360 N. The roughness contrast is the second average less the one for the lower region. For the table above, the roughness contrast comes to 0.097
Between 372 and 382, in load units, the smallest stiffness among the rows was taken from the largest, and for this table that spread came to 0.21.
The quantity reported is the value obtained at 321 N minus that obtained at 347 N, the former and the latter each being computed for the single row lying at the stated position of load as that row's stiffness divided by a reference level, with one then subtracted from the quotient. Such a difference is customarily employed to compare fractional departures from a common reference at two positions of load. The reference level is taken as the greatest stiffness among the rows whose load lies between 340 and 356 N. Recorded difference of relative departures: 0.7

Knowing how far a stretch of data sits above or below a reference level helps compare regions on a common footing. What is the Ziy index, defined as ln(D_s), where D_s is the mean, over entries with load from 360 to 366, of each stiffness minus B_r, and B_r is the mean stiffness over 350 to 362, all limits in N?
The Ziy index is -1.33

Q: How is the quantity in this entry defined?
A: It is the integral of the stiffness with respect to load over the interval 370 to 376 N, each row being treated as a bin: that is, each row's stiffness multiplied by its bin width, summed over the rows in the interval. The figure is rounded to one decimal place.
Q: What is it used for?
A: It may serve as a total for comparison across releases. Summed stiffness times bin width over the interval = 8.7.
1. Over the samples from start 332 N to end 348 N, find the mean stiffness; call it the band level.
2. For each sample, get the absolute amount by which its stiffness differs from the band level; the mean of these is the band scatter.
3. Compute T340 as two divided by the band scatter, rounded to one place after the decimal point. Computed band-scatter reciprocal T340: 16.7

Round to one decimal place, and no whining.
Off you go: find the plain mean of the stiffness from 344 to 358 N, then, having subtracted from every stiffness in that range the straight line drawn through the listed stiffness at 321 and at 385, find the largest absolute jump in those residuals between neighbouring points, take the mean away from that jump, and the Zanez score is -0.5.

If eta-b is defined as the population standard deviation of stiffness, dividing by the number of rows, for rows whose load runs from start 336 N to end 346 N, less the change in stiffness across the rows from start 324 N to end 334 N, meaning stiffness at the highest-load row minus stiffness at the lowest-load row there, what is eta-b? 0.47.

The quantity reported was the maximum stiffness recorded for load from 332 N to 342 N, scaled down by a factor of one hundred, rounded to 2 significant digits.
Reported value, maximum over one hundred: 0.0082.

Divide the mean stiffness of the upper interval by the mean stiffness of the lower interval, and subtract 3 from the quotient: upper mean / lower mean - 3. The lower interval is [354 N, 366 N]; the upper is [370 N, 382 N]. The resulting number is -1.9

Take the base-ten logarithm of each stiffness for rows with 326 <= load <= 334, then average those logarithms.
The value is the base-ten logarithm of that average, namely -1.96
